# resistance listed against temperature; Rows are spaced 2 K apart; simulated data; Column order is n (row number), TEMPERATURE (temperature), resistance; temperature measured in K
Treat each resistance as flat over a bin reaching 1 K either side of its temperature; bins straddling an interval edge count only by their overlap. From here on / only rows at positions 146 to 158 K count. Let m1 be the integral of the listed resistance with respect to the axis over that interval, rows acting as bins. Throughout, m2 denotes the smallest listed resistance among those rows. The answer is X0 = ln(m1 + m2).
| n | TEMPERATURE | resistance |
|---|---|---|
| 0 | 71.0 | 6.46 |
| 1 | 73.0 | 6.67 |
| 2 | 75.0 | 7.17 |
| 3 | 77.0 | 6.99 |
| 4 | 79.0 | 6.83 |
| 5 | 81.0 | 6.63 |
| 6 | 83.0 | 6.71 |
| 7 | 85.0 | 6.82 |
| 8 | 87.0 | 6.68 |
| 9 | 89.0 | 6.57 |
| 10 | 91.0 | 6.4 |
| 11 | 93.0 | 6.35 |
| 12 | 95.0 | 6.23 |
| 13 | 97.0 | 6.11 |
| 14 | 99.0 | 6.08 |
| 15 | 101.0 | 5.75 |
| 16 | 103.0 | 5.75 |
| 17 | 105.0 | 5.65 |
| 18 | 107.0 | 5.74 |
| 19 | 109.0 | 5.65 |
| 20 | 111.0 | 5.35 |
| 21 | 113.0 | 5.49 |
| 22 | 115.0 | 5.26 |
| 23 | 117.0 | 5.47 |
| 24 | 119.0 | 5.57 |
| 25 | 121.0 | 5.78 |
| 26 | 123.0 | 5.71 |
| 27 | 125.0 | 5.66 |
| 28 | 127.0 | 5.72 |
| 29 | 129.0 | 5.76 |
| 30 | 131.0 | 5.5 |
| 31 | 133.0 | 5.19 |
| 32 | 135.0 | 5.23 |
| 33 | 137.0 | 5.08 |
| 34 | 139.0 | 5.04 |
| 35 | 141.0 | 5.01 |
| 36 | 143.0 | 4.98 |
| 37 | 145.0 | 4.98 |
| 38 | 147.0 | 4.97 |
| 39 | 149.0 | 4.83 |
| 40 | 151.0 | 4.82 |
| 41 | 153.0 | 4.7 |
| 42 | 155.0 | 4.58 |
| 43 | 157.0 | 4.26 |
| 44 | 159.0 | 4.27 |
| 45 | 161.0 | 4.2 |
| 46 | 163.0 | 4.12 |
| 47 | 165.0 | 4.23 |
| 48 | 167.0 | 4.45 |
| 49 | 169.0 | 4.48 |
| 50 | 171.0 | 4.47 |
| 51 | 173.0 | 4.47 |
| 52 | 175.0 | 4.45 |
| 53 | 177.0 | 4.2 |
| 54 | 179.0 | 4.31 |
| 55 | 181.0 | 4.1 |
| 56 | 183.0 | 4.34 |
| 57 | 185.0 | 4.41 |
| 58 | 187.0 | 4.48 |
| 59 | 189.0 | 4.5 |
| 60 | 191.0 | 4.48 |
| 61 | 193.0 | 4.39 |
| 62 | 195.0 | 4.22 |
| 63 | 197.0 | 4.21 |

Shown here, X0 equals 4.1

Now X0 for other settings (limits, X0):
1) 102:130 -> 5.1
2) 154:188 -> 5.0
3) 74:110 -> 5.5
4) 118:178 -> 5.7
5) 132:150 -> 4.6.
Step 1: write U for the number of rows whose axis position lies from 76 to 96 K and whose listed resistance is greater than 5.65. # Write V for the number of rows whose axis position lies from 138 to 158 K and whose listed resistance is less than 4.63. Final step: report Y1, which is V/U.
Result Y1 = 0.2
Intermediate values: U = 10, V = 2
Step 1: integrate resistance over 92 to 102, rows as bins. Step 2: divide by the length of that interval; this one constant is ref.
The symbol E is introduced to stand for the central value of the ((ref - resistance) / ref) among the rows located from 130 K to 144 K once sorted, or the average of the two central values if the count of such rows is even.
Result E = 0.17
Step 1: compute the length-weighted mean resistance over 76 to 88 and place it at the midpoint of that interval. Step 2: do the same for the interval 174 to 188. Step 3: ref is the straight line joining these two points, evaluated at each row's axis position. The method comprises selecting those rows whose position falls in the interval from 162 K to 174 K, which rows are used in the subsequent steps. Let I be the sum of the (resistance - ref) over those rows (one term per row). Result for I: -1.7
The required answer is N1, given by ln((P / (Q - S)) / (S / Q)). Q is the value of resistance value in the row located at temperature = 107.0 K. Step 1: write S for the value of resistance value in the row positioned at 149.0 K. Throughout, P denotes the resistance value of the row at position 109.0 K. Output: 2.00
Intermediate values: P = 5.65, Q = 5.74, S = 4.83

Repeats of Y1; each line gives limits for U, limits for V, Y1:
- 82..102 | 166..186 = 1.0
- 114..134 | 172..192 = 2.0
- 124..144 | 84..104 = 0.0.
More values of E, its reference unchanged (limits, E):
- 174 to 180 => 0.29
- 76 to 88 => -0.11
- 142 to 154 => 0.20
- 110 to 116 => 0.12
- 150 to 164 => 0.30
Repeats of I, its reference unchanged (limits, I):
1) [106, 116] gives -2.8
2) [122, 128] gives 0.0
